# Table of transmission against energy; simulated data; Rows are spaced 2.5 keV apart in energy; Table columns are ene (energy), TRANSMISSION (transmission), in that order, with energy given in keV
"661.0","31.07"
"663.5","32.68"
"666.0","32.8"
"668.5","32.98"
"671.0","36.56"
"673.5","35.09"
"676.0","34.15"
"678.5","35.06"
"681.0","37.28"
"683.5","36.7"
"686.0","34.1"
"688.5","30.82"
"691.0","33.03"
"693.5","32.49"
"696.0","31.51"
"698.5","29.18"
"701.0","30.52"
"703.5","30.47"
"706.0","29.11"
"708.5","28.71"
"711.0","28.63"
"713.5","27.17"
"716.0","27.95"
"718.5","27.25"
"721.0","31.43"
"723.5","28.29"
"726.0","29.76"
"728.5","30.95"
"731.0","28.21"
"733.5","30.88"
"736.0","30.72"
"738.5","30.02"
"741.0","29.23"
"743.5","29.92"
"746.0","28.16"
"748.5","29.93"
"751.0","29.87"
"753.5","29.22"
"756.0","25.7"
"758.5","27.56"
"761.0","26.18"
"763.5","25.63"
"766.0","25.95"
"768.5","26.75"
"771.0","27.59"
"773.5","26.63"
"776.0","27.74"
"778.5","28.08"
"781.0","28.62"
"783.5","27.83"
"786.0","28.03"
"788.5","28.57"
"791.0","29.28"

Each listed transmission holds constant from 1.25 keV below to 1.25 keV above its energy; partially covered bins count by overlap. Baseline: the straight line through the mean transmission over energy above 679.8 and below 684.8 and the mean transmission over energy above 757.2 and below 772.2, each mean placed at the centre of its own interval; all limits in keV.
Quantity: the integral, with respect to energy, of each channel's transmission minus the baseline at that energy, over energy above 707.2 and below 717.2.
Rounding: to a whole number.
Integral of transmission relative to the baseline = -51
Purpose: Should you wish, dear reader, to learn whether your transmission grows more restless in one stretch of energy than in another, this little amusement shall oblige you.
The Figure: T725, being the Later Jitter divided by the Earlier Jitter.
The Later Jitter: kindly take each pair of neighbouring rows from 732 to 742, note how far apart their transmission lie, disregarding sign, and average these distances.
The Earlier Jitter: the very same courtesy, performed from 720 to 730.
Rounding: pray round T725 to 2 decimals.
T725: 0.28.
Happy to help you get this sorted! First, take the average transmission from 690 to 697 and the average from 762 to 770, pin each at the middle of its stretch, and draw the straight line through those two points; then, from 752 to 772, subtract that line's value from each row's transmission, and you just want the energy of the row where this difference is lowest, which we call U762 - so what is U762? 756.0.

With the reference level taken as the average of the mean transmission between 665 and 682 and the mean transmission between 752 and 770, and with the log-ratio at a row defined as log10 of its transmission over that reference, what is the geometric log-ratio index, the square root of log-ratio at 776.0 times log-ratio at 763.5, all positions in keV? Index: 0.060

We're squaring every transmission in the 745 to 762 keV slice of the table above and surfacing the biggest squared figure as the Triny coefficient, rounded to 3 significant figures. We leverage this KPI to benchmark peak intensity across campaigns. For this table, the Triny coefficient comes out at 896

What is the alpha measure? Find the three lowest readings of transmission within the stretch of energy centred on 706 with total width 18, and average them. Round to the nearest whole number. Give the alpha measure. 28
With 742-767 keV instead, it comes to 26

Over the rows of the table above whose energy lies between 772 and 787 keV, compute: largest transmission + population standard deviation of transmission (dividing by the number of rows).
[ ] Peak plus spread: 29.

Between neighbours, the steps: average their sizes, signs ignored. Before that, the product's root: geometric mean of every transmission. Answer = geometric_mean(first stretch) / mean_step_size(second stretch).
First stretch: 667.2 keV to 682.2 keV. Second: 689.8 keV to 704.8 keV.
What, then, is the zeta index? 34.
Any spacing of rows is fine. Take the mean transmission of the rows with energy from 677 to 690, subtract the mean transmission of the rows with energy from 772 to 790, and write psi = 7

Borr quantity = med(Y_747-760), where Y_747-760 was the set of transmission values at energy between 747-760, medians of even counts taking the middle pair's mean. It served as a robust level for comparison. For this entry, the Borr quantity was 29.2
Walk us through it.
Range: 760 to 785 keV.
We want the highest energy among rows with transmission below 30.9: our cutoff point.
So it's 783.5 keV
